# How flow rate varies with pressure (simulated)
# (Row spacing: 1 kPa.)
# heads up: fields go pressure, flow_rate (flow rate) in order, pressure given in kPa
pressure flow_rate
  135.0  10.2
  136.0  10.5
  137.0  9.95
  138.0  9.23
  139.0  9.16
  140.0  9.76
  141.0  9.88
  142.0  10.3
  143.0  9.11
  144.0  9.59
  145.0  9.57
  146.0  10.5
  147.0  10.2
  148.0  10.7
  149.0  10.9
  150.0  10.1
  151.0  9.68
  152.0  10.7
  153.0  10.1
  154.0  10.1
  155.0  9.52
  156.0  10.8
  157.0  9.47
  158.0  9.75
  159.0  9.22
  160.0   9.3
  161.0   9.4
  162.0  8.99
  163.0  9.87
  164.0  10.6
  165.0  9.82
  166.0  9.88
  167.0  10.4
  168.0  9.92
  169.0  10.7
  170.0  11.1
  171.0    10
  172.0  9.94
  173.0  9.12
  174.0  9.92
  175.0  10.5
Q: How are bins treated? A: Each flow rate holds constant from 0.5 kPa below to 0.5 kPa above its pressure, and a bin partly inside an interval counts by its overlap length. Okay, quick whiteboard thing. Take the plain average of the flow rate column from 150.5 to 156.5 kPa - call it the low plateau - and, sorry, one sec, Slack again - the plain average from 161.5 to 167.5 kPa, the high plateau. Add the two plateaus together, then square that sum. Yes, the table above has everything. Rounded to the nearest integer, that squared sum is 403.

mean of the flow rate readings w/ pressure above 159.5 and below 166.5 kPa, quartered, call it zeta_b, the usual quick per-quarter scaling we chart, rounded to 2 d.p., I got 2.42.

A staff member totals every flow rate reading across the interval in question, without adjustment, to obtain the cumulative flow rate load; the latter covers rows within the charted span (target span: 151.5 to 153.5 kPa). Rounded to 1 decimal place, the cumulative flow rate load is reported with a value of 20.8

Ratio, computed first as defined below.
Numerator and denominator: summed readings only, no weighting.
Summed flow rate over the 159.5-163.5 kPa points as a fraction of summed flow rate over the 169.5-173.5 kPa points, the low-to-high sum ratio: 0.94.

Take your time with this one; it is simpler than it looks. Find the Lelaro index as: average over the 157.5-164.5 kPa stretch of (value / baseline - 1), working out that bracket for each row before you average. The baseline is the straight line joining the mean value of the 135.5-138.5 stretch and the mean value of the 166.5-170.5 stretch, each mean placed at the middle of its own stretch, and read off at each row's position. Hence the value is -0.08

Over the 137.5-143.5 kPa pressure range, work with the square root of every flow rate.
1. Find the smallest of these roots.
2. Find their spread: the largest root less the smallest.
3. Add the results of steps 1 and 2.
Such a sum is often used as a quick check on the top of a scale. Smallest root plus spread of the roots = 3.21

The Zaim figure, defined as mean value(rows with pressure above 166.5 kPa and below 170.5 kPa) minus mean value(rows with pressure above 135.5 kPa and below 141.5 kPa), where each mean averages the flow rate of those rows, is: 0.78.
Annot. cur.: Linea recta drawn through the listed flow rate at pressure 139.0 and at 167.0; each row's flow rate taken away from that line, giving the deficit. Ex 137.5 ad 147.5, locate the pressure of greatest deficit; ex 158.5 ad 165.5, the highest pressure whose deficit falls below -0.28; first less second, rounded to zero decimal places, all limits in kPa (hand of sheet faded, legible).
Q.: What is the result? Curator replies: -21 kPa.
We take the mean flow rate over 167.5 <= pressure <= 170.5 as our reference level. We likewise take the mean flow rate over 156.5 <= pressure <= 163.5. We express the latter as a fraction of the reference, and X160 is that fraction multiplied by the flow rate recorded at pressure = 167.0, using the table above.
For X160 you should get 9.3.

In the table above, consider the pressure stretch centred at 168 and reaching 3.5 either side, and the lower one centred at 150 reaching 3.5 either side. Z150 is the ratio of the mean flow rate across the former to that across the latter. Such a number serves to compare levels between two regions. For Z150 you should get 0.99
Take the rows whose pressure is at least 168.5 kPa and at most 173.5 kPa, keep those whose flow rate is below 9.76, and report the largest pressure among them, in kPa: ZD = 173.0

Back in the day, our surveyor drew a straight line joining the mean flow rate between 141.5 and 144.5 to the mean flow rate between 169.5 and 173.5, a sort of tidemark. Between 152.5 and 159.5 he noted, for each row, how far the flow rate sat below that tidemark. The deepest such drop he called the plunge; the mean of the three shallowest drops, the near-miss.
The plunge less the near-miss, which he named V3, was 1.17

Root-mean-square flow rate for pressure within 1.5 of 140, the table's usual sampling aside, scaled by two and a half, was 24.0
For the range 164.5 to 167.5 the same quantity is 25.1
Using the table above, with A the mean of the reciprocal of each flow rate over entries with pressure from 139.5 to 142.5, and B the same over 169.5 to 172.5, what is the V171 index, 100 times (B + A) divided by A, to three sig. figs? 197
